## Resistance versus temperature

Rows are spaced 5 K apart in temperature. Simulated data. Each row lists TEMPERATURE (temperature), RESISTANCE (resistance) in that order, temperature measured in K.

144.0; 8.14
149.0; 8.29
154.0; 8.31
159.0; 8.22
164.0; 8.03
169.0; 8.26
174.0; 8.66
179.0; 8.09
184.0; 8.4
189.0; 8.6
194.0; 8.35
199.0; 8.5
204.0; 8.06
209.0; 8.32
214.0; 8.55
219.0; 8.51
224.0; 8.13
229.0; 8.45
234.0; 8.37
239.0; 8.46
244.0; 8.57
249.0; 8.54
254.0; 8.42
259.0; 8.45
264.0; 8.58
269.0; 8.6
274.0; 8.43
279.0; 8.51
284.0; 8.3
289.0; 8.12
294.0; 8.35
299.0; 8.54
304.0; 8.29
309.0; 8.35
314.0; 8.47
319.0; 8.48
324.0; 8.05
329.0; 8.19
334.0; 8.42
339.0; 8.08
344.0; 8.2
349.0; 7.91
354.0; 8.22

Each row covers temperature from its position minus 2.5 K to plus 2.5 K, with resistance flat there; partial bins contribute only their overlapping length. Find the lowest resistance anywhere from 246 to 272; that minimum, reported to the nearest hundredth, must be 8.42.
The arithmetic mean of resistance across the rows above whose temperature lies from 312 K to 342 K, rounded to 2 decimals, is 8.28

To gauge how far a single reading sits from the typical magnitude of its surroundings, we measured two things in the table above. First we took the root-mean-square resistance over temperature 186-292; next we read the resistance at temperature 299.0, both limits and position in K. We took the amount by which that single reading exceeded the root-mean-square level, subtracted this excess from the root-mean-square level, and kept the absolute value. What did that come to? 8.30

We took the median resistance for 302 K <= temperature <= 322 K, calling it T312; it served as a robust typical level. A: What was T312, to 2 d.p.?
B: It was 8.41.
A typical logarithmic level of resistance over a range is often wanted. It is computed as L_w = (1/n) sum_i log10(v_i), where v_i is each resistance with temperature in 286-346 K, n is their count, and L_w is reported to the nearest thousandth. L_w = 0.919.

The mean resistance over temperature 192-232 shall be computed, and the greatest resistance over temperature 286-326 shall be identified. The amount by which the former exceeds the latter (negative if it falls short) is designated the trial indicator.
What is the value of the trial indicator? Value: -0.18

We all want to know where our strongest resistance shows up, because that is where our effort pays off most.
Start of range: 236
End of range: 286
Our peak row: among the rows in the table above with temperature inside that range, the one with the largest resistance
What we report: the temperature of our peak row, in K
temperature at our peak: 269.0 K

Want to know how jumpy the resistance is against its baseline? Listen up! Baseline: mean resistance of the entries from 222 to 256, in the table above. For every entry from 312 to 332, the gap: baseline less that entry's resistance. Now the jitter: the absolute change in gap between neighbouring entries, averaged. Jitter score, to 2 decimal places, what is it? 0.19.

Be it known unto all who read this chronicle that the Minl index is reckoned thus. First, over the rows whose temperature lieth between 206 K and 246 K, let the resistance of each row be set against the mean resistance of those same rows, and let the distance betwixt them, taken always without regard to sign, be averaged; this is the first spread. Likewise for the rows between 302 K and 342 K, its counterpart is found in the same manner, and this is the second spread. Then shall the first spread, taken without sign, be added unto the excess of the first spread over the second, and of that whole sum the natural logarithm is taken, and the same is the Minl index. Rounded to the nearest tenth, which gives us -2.5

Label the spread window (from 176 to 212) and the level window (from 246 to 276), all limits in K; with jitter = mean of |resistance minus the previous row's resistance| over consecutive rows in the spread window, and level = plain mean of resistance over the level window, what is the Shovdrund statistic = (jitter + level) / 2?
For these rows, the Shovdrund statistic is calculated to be 4.39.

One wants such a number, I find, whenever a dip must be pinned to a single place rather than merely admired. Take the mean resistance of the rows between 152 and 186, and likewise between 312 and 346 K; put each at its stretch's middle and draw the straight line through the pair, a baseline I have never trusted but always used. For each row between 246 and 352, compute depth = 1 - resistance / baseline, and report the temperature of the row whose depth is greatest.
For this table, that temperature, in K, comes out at 349.0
